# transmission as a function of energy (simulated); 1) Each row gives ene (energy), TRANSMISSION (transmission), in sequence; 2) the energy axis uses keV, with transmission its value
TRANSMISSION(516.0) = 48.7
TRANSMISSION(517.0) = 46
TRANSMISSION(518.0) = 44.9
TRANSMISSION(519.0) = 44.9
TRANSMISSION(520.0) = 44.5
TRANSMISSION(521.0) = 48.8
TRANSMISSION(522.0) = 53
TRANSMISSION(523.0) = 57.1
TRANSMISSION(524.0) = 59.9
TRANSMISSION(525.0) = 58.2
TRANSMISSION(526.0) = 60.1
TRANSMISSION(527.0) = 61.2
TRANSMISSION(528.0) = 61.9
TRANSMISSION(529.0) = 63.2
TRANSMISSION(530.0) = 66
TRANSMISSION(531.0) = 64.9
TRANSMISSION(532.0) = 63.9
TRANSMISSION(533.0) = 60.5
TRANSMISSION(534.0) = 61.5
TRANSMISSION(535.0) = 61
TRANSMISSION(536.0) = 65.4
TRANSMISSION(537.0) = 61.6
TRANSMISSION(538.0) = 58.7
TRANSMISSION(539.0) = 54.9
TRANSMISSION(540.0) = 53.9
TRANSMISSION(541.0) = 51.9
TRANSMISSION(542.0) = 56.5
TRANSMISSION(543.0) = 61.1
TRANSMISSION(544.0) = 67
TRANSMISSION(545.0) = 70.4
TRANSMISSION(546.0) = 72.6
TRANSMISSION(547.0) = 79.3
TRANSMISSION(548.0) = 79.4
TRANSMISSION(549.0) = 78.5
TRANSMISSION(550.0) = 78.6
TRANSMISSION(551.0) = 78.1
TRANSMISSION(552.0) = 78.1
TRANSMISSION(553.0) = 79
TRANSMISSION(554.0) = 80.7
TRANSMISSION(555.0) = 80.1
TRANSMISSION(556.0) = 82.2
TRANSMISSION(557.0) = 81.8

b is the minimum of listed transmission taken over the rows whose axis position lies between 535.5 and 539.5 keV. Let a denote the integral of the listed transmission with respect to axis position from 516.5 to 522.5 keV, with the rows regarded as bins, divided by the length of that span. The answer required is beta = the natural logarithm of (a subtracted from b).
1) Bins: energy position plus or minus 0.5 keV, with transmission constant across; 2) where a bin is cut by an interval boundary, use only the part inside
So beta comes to 2.1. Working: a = 47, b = 54.9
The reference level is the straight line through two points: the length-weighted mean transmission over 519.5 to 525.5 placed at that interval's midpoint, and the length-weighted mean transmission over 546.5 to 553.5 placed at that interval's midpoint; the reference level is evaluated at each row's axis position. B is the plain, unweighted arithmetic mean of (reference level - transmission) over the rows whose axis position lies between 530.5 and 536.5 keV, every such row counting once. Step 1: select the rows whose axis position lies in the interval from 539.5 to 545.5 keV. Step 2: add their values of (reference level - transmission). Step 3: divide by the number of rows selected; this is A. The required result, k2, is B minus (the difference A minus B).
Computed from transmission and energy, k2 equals -10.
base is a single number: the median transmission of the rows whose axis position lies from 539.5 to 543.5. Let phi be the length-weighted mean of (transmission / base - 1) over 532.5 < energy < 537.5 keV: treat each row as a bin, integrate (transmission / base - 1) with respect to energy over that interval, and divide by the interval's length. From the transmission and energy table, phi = 0.12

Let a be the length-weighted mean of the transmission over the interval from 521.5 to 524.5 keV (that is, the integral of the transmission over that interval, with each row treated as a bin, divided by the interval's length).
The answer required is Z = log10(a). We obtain 1.75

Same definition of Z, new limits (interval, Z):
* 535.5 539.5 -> 1.78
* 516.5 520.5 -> 1.65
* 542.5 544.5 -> 1.81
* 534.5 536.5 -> 1.80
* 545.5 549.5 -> 1.89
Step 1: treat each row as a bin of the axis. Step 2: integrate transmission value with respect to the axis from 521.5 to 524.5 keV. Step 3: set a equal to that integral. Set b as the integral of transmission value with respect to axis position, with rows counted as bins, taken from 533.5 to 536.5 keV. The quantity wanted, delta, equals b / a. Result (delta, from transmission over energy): 1.11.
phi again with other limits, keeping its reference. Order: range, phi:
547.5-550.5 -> 0.43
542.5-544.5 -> 0.16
